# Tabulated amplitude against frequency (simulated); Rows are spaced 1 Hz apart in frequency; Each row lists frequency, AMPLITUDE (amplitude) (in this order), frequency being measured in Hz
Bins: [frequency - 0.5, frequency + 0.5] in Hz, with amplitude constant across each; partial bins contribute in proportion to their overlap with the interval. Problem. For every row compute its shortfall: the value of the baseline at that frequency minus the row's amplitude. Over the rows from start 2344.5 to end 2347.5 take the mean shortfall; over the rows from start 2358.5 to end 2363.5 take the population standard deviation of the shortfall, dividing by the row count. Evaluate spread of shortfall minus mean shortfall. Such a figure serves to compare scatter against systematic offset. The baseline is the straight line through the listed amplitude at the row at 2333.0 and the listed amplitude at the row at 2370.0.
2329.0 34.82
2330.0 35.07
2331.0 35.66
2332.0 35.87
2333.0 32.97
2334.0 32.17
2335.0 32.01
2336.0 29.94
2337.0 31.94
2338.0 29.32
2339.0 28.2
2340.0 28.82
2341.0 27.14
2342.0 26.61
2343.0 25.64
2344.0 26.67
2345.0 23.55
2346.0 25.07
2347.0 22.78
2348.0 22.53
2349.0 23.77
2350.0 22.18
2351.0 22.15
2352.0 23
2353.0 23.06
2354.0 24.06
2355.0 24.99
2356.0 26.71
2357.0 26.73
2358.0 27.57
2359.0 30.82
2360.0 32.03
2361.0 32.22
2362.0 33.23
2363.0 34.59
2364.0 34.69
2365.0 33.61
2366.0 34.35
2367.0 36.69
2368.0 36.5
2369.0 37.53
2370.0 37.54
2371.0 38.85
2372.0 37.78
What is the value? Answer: -10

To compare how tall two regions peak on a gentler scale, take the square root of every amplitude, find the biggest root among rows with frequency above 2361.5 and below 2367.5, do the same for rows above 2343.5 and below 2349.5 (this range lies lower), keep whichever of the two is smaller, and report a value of 5.2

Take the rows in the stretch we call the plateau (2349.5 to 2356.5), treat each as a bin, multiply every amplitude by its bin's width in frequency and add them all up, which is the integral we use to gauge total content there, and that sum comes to 166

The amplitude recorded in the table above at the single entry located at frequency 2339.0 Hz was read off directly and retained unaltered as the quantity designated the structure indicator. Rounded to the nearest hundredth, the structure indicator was 28.20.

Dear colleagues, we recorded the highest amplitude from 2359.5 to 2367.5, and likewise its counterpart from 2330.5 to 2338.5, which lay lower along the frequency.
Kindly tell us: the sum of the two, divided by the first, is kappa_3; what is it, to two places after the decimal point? 1.98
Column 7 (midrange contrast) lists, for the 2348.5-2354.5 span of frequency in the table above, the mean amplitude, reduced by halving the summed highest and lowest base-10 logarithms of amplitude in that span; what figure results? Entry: 22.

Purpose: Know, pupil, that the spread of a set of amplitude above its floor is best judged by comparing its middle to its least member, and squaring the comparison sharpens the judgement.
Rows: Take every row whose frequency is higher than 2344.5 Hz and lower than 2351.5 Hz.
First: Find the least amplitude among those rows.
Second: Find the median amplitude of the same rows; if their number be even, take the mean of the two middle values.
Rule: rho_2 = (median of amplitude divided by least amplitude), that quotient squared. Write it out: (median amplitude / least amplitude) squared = 1.06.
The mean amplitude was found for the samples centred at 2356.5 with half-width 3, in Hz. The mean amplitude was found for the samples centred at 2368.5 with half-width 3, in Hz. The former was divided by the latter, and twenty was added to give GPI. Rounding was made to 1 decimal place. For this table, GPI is 20.7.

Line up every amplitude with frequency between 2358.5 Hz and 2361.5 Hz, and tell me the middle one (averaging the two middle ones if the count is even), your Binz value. 32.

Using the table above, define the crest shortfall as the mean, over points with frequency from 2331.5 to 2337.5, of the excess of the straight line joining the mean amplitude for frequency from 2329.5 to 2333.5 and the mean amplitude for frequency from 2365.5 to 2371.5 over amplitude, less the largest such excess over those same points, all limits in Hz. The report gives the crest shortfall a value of -2.6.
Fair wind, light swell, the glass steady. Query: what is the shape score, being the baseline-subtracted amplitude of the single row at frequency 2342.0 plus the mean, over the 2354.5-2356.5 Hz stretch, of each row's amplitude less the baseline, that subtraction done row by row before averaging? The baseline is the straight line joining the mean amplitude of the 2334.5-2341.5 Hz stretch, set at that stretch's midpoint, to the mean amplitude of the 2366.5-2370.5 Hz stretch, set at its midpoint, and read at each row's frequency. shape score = -12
